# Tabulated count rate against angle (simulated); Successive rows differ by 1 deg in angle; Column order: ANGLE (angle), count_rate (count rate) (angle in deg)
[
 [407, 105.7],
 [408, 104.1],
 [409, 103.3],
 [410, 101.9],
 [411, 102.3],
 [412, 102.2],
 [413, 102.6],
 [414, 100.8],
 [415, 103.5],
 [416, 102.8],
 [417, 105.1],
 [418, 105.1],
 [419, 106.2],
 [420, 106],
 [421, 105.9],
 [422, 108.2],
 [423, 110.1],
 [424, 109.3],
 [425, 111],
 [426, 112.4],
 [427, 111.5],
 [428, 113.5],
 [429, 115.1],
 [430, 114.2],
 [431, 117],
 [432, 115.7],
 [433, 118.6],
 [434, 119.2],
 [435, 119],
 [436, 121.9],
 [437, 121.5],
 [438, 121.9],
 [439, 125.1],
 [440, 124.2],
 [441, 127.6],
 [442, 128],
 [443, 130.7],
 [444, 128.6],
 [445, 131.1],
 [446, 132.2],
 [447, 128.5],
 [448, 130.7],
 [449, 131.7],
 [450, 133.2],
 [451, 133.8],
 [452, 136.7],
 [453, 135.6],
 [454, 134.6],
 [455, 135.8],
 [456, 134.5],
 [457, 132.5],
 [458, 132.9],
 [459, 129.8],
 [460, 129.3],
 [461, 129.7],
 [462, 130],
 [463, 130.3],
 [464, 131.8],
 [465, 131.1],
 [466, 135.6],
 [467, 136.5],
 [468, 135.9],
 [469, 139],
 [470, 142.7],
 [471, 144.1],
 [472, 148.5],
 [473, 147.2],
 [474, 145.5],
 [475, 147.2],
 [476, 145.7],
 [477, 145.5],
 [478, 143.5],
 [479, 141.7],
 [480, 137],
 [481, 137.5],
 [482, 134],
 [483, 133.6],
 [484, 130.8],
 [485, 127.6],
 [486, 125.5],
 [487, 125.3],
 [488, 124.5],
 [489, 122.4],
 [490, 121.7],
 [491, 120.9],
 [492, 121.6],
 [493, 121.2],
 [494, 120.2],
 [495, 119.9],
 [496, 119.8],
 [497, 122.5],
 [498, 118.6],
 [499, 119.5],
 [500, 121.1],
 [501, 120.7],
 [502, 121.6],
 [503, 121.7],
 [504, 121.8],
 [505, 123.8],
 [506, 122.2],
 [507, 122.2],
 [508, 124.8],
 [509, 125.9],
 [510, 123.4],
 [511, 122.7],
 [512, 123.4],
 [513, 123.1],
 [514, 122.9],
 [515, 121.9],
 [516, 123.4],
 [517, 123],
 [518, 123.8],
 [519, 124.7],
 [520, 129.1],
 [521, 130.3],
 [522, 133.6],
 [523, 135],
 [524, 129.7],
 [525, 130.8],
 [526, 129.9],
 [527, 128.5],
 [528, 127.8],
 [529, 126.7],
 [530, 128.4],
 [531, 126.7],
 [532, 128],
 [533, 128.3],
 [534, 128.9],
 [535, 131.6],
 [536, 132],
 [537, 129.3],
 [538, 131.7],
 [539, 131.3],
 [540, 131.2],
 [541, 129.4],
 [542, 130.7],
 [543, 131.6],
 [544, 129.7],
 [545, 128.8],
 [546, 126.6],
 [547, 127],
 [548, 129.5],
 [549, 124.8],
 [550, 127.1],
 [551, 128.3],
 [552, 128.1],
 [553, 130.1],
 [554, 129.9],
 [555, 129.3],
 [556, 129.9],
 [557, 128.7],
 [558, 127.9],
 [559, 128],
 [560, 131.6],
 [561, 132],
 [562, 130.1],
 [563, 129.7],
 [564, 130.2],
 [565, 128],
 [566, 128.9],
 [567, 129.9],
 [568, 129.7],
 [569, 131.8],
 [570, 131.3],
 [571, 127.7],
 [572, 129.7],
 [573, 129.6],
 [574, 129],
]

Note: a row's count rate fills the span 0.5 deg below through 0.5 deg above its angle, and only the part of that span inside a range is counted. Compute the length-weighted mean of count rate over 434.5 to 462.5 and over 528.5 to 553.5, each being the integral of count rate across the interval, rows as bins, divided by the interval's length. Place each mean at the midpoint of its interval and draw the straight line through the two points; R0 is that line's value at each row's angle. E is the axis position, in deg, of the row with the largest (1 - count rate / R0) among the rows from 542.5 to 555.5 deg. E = 549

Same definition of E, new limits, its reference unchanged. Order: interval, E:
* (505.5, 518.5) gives 515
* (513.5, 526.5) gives 515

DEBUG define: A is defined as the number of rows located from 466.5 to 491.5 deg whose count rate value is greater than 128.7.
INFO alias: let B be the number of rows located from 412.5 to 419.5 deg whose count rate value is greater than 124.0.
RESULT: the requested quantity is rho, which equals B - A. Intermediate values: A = 18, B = 0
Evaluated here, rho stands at -18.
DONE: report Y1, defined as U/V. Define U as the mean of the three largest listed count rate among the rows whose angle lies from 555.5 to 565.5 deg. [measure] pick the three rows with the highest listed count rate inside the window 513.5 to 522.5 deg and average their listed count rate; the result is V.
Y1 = 1.00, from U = 131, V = 131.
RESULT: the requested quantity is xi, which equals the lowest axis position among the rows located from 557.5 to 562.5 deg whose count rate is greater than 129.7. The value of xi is 560 deg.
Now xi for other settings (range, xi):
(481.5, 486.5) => 482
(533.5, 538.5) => 535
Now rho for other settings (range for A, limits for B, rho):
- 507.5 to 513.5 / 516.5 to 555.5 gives 37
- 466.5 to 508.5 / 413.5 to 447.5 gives -9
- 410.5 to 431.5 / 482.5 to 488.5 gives 6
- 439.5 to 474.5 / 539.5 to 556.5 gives -13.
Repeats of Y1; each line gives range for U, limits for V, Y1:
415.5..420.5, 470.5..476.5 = 0.72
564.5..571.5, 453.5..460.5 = 0.97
